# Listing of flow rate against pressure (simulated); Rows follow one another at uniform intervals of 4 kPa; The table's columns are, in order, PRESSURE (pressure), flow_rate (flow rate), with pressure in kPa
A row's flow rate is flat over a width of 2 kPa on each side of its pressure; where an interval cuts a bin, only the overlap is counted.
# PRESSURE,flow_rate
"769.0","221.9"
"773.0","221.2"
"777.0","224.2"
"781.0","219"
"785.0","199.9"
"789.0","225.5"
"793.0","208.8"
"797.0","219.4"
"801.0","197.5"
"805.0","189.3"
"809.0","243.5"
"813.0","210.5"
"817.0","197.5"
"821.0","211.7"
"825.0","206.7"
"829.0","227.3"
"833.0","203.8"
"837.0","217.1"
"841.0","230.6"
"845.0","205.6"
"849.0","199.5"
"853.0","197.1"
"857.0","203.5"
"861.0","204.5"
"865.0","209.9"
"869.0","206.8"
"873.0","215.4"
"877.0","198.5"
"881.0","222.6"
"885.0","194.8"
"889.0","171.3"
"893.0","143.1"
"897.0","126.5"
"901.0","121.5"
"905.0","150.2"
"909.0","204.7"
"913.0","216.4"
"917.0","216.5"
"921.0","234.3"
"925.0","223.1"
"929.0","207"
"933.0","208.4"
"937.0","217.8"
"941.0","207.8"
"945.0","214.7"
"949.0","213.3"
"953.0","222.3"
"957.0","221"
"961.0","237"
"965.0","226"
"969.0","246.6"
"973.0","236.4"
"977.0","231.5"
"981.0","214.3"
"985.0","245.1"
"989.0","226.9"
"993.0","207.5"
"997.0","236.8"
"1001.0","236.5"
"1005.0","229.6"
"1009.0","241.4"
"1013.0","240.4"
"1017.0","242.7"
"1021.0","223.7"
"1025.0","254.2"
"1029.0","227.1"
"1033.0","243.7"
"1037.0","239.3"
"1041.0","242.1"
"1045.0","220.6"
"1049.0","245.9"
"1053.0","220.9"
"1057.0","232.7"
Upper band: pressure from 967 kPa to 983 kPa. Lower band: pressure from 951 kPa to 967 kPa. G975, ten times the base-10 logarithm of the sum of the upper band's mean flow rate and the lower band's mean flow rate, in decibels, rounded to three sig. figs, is 26.6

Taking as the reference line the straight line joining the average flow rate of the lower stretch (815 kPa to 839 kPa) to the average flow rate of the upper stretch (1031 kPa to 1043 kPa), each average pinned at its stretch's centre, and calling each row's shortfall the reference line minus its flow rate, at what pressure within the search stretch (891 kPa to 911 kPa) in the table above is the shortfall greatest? 901.0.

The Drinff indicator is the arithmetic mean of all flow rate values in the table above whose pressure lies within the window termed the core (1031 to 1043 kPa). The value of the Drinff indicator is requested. 242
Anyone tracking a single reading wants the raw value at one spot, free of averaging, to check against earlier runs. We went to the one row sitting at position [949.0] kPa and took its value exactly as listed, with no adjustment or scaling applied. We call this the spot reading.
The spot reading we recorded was 213.3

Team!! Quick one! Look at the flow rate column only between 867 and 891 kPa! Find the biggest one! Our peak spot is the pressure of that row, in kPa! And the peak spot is 881.0 kPa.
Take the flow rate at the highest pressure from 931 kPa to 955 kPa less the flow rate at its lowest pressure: 14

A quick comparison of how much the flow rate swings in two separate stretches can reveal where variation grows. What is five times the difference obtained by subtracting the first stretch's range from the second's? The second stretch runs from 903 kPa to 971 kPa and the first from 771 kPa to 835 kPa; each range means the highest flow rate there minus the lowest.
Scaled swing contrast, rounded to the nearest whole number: 211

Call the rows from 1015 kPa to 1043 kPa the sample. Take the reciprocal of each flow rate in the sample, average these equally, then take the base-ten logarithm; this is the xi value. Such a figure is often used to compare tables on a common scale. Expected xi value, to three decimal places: -2.378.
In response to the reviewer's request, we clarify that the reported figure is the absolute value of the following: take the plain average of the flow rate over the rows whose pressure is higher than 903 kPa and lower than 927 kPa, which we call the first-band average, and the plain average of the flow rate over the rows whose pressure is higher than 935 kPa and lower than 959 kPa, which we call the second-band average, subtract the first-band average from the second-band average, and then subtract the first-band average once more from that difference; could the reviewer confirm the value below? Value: 199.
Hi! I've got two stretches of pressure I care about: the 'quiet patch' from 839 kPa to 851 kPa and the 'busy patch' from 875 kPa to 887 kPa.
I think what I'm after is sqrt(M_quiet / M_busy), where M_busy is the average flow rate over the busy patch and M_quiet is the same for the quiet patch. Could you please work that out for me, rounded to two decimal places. 1.02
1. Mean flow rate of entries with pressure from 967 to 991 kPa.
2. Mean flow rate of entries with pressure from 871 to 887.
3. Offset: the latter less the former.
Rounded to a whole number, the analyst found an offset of -26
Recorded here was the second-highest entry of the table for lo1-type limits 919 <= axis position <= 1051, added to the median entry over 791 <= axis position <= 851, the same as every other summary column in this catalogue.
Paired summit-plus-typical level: 455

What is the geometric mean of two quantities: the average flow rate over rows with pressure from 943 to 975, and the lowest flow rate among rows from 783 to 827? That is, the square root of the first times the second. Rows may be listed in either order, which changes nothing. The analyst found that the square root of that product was 207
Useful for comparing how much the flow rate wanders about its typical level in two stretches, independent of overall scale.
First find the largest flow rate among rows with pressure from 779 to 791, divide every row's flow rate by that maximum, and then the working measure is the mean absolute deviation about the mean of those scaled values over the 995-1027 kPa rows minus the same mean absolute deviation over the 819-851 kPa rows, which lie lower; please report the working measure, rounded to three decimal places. -0.012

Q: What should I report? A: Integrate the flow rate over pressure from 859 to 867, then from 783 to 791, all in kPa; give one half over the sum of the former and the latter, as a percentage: 0.0149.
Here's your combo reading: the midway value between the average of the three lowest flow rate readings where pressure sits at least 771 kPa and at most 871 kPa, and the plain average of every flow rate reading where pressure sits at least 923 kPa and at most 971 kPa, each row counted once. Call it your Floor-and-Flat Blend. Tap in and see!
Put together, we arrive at 208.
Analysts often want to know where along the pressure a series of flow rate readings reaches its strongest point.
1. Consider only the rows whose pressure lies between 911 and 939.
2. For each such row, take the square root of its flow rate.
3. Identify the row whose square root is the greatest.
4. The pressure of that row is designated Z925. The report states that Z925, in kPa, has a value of 921.0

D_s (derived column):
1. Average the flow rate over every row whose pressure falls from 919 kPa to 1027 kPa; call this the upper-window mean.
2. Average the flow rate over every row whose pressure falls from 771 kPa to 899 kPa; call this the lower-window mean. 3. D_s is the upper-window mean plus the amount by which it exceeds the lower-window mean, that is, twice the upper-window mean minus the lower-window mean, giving 251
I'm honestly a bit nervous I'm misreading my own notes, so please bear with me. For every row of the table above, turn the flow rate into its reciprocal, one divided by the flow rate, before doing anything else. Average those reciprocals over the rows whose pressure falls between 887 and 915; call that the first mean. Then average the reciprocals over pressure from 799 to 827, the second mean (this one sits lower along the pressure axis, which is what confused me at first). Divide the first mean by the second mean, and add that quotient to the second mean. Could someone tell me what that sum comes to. 1.34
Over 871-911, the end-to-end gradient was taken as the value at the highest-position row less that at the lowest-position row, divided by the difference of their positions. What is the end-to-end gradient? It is -0.3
